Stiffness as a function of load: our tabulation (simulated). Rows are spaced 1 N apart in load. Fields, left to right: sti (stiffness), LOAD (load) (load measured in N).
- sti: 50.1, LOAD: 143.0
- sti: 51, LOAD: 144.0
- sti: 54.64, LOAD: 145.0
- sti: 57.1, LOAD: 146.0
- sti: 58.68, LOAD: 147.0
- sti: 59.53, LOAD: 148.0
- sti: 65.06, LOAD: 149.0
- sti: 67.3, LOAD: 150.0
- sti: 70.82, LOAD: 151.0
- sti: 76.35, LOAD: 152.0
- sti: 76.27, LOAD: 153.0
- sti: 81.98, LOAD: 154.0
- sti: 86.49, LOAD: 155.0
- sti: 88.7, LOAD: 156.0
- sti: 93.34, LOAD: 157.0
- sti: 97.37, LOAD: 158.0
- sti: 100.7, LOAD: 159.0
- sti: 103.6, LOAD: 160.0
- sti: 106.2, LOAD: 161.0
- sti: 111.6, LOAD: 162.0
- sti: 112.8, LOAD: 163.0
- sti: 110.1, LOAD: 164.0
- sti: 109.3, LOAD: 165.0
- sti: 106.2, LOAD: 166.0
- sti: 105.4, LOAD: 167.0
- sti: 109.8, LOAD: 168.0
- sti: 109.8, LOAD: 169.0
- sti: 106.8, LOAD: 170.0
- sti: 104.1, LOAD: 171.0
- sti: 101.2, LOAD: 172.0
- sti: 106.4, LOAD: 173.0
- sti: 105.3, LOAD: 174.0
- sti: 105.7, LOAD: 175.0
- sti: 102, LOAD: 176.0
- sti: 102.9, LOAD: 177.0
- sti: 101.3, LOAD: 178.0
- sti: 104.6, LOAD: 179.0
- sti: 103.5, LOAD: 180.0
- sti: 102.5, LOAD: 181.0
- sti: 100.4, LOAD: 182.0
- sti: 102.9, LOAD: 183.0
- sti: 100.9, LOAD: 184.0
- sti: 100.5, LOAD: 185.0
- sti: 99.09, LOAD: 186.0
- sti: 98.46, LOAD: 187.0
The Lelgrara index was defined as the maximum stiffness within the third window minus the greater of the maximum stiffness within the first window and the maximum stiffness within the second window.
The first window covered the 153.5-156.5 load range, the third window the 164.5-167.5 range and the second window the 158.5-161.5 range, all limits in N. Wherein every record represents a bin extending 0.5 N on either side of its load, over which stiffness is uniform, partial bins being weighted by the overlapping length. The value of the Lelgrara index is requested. 3.1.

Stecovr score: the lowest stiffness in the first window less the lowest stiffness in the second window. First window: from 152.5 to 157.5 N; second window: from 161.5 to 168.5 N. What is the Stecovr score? -29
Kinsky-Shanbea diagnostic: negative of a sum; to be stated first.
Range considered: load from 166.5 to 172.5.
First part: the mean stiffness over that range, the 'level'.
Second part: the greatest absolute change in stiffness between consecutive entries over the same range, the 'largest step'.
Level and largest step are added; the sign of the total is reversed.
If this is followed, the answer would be -111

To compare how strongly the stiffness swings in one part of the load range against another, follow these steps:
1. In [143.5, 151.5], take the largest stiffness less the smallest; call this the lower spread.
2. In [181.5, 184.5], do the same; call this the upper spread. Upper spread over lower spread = 0.13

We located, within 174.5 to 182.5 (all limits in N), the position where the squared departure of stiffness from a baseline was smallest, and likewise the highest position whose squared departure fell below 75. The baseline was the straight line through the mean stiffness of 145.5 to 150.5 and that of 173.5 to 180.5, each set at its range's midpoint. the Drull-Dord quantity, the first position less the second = -5 N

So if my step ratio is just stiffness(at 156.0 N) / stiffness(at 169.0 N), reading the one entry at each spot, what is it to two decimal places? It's 0.81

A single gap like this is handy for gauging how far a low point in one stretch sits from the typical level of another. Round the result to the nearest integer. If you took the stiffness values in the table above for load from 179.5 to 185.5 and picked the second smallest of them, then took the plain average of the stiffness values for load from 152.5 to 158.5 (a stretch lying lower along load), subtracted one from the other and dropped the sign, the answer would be 13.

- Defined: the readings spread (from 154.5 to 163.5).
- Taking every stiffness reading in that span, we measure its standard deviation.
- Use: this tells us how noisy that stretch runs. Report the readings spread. 9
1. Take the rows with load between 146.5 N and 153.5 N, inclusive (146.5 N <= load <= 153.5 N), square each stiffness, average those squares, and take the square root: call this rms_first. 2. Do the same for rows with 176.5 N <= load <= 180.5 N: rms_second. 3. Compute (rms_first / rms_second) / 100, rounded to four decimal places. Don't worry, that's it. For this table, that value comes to 0.0066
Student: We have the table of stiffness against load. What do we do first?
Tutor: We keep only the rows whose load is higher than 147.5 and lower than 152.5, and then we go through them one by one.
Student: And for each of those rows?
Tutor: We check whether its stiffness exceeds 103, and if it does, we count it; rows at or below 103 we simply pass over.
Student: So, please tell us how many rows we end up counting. 0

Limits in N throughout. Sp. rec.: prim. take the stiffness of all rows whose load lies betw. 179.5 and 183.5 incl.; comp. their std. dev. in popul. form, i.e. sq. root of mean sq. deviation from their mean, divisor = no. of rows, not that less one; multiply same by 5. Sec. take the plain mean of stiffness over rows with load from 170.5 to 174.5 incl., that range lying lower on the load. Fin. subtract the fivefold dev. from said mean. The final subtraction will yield 98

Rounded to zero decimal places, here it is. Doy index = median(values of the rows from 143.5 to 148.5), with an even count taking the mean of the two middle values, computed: 57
